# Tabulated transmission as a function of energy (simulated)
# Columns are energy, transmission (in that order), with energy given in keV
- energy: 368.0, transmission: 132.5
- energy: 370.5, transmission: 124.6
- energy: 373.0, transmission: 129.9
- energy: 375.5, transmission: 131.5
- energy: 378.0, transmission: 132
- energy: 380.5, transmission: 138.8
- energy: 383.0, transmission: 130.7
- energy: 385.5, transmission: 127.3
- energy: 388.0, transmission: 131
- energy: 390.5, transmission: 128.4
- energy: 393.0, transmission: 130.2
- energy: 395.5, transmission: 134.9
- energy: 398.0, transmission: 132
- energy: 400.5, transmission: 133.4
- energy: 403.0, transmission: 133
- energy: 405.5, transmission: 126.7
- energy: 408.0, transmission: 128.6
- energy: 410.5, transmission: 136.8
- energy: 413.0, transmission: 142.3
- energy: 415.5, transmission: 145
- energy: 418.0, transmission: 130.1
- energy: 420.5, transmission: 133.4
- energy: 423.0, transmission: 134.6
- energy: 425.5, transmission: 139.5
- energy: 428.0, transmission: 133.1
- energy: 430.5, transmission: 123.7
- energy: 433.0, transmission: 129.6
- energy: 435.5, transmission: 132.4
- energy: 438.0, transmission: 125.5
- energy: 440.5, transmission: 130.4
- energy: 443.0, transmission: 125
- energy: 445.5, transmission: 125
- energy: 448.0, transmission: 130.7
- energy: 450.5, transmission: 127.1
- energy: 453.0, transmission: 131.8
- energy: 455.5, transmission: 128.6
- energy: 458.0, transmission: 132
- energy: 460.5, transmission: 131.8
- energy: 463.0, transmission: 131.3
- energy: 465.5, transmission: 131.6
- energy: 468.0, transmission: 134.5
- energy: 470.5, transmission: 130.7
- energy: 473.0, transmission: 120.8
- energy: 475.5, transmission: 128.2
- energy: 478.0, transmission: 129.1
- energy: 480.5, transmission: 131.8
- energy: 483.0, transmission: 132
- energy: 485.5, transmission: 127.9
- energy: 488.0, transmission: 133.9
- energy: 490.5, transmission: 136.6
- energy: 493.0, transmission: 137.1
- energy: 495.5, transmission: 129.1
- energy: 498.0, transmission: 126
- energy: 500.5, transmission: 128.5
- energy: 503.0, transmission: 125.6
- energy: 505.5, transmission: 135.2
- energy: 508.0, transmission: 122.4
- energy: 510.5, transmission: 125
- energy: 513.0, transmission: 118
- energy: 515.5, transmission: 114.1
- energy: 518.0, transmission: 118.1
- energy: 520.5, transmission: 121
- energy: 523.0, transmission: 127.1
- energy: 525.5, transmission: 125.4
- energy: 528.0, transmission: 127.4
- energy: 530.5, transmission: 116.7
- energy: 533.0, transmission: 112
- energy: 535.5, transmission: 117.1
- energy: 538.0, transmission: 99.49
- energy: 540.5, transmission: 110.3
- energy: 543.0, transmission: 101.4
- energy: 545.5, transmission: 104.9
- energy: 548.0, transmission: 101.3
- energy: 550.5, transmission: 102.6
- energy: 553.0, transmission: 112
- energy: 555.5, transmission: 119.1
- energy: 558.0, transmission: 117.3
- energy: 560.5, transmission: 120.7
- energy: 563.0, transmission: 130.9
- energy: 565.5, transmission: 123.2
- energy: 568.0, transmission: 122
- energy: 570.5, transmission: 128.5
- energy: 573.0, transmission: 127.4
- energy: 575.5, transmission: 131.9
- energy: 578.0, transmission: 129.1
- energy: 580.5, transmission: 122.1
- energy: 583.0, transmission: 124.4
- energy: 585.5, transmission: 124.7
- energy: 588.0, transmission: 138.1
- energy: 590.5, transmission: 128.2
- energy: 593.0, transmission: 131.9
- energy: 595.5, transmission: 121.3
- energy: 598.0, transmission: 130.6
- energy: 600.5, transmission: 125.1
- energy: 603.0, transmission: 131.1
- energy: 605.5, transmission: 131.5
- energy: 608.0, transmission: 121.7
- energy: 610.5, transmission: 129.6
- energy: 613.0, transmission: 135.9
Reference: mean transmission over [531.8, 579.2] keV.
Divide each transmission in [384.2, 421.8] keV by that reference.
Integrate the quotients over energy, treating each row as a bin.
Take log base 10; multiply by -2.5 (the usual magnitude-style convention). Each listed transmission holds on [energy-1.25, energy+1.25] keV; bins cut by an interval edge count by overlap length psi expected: -4.08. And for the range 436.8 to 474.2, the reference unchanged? -4.05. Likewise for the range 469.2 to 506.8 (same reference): -4.06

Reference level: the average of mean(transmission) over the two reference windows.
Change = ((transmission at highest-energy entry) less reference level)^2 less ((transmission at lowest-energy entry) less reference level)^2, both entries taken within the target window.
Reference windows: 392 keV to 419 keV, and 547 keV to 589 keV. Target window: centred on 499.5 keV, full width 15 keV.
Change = -31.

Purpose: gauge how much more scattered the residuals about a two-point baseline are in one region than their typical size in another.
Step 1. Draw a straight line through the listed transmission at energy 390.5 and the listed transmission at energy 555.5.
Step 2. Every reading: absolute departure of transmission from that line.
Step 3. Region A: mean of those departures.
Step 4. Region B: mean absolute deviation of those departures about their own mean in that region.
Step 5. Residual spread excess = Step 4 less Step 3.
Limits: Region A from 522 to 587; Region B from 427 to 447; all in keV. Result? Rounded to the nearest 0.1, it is -6.4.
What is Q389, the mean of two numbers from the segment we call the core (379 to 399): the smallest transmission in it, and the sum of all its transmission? 590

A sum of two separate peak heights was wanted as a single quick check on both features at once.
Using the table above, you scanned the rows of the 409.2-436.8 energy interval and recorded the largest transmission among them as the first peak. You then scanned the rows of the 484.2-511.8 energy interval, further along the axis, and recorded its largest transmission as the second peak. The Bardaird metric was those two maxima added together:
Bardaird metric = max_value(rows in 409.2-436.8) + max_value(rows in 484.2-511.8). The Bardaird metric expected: 282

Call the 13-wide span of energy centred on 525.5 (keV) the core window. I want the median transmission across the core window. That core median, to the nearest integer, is 125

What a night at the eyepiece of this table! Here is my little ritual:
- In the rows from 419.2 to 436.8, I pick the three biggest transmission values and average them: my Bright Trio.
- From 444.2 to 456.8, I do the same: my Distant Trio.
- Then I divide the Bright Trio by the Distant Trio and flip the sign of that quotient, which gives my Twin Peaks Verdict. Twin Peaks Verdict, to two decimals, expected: -1.04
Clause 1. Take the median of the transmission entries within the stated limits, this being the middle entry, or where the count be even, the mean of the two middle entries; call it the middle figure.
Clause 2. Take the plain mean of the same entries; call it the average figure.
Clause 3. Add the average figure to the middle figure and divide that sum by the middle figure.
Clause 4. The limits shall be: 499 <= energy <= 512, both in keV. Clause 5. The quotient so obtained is 2.01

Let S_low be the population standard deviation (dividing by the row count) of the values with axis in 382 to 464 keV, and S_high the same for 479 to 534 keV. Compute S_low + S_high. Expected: 11.6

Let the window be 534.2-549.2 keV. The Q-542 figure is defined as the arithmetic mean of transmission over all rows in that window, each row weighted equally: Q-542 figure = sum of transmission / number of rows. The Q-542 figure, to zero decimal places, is 106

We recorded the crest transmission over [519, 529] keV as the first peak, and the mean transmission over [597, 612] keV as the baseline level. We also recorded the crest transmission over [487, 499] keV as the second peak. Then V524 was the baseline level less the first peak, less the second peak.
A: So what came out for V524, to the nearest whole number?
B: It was -136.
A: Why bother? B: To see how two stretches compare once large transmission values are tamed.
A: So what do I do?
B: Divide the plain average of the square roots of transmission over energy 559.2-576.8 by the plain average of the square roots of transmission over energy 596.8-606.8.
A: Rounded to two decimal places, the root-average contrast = 0.99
